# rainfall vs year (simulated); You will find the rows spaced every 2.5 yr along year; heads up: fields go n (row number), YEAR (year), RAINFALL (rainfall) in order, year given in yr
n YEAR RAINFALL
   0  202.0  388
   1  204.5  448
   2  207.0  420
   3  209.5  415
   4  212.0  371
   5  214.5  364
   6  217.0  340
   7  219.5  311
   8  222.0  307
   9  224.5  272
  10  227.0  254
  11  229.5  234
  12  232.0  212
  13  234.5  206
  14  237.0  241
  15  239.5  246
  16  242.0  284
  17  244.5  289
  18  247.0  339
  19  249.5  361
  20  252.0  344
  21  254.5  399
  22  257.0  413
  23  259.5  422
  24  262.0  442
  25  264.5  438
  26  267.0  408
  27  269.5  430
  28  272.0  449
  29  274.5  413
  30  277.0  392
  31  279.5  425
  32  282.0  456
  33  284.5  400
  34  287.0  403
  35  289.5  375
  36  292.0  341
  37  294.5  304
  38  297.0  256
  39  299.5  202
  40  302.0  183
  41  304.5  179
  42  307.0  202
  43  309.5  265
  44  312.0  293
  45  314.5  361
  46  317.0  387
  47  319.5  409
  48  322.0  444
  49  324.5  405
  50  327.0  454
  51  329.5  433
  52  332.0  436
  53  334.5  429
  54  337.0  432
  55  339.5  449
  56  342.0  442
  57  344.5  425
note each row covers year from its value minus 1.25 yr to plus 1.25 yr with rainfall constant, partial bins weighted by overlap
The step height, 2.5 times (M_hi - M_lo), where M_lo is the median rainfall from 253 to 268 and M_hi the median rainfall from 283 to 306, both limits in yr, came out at -284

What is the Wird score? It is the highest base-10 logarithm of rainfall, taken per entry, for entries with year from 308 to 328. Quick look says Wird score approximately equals 2.66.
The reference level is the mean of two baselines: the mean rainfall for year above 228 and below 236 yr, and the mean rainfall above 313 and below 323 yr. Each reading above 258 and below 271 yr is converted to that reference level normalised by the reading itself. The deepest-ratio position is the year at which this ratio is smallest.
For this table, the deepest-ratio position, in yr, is 262.0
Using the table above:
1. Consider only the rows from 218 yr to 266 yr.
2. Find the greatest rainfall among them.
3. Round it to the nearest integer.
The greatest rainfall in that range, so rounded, 442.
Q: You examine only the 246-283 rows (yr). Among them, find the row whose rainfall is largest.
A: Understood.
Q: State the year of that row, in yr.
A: 282.0 yr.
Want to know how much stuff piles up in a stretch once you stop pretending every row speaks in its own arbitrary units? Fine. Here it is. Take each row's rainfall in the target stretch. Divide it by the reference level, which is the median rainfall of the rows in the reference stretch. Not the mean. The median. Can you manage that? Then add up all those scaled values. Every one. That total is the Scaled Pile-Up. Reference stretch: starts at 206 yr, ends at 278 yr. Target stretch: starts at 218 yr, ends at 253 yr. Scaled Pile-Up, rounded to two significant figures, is 11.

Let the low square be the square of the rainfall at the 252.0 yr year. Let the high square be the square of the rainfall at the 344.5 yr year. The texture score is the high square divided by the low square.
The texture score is 1.5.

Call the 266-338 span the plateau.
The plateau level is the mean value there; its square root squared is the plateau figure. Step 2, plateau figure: 364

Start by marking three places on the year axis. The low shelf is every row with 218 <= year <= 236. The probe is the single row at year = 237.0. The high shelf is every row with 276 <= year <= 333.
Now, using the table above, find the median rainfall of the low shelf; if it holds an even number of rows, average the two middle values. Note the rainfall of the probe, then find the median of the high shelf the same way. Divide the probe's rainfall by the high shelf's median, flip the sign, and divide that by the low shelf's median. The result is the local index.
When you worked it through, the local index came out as -0.0025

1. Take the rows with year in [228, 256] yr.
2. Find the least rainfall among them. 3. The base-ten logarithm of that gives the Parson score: 2.31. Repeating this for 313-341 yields 2.56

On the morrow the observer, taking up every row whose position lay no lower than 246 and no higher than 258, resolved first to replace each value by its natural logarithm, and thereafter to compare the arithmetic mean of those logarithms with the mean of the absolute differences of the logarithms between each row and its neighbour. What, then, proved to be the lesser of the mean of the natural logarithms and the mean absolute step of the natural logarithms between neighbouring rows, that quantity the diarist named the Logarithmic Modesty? 0.073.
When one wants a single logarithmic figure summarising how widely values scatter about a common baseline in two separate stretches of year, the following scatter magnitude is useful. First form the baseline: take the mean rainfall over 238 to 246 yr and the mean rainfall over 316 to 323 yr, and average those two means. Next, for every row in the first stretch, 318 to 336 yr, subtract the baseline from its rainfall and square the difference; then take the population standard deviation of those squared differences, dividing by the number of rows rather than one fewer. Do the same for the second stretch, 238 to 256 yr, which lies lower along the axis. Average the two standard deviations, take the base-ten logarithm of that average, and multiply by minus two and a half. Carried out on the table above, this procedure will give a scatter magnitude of -8.67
